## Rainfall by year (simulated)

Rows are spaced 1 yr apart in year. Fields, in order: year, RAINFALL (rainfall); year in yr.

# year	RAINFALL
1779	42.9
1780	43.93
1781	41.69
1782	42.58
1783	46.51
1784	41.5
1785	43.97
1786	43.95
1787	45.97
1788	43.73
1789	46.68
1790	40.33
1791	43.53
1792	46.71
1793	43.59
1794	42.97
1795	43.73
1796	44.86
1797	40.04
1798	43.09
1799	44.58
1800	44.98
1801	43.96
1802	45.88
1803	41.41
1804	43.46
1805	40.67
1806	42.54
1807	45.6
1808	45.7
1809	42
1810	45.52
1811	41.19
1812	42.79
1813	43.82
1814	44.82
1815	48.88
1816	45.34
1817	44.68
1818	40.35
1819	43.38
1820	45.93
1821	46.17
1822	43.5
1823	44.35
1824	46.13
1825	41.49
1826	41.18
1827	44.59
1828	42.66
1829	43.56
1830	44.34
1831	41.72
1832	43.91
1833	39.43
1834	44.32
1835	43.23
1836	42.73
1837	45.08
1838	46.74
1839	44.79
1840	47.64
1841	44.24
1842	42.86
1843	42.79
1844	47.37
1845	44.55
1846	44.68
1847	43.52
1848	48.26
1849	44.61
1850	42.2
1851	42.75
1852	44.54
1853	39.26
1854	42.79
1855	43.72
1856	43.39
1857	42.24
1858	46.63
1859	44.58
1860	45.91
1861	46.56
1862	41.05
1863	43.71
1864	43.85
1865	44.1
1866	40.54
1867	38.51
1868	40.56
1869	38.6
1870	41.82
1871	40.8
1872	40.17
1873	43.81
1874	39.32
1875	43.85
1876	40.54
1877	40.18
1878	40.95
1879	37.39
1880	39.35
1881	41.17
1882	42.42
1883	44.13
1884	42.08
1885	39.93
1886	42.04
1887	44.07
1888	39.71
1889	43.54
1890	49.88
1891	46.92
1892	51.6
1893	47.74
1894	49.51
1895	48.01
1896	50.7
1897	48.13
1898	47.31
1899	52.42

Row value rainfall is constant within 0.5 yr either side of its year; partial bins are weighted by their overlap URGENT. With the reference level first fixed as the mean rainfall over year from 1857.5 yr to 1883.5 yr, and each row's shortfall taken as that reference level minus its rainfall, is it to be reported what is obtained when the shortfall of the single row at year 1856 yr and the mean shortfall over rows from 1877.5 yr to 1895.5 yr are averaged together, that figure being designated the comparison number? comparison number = -1.7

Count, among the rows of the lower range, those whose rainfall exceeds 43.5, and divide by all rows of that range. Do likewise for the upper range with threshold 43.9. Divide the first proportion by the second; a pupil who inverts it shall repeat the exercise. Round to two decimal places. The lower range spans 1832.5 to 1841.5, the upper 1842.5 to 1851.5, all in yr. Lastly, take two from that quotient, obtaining -0.80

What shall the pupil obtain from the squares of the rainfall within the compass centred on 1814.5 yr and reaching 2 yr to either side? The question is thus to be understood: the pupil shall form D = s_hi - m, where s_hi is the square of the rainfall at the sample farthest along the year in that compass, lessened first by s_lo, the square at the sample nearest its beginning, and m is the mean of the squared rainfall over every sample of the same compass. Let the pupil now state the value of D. -1958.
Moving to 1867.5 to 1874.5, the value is -1760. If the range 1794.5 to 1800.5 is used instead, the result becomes -1788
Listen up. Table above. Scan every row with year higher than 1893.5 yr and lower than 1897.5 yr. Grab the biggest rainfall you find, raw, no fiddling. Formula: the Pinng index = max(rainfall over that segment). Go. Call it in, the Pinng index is 50.7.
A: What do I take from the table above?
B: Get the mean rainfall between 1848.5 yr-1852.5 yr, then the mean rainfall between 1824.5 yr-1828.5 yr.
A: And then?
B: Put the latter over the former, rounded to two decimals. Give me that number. 0.98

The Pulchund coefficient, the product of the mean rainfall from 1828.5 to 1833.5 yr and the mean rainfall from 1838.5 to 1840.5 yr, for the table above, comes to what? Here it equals 1968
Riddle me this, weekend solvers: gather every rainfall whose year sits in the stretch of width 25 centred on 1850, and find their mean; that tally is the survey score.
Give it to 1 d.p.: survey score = 44.3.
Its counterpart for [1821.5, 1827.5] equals 43.5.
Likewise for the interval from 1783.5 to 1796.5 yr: 44.0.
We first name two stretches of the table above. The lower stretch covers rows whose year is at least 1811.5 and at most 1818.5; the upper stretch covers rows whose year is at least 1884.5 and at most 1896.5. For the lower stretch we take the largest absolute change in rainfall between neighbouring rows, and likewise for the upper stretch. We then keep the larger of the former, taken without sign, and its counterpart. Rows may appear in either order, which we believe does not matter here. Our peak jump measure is 6.34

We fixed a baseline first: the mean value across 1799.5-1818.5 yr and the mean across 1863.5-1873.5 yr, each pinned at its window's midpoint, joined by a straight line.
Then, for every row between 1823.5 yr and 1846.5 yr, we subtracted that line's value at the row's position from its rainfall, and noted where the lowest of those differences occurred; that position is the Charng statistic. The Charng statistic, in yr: 1833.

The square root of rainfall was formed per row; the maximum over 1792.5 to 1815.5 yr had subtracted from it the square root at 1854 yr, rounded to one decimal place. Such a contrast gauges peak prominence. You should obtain 0.5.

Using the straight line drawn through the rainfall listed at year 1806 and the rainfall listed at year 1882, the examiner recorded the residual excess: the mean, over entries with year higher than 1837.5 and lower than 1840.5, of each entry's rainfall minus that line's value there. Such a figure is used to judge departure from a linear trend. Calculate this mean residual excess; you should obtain 4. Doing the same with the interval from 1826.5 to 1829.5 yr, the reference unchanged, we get 1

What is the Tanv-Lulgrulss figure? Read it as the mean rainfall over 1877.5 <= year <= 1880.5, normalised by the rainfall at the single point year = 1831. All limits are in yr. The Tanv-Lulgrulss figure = 0.94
